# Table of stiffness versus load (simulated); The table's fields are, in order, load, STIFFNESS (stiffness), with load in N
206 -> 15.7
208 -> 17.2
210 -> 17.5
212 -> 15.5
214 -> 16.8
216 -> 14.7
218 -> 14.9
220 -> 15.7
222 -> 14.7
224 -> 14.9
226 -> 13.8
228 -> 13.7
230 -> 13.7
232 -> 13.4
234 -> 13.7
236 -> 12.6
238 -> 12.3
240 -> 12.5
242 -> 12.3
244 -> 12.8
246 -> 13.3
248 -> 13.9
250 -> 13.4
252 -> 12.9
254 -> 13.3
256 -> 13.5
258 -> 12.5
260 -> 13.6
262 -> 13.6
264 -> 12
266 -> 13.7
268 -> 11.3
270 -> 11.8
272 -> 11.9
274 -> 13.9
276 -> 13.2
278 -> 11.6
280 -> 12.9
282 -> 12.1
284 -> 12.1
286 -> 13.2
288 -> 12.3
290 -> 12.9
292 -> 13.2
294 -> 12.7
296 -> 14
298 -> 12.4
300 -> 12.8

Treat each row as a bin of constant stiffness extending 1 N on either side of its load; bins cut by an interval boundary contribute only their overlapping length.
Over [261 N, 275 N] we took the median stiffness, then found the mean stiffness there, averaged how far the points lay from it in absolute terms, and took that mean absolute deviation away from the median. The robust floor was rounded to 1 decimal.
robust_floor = 11.0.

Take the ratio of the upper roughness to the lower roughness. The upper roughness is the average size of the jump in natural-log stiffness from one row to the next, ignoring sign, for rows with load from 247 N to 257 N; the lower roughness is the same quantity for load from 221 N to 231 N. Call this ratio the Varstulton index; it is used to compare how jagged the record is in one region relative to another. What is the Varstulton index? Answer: 1.2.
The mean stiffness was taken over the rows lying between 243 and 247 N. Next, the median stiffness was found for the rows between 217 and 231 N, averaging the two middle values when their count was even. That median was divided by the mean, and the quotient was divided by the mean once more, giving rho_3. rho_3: 0.086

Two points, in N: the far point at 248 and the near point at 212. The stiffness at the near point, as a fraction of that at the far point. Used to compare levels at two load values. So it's 1.12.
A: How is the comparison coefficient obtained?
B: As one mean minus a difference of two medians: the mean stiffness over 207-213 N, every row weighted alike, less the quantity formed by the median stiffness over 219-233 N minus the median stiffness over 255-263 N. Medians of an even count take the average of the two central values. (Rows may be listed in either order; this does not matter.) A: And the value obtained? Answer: 16.5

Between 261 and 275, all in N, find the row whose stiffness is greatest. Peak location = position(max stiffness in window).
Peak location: 274 N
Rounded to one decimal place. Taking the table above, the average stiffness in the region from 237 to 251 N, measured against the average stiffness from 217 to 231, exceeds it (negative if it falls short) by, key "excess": -1.6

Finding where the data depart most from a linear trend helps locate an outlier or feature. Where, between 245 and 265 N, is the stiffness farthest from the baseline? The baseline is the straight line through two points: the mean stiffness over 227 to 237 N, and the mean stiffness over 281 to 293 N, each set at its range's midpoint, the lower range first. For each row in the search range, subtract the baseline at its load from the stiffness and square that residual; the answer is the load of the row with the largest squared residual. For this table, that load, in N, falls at 264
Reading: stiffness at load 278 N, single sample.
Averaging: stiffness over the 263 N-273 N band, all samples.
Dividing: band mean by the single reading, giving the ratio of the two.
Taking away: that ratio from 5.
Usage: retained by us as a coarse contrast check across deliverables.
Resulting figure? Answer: 3.953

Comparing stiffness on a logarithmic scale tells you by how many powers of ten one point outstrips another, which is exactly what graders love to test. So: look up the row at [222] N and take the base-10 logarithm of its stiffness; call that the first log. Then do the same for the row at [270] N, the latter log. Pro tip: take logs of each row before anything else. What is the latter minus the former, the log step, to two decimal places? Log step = -0.10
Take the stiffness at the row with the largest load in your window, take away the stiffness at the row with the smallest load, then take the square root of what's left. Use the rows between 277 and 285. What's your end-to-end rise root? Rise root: 0.7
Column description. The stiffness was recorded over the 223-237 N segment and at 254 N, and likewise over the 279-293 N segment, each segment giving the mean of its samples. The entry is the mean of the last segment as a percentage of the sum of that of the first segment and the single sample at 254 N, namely 47.0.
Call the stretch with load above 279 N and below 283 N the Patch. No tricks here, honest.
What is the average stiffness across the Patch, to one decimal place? 12.5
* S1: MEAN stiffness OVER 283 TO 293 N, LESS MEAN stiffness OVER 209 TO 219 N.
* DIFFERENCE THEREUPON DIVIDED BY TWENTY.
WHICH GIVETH -0.16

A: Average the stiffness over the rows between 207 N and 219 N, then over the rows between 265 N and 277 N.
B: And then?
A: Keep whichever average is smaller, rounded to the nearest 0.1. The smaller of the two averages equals 12.6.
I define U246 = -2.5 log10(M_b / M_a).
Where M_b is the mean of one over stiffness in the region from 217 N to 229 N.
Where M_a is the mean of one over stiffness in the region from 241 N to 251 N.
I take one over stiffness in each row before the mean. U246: 0.12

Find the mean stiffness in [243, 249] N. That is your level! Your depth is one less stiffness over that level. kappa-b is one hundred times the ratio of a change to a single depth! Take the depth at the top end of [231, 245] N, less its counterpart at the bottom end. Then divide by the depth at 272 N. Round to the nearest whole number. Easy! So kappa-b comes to 42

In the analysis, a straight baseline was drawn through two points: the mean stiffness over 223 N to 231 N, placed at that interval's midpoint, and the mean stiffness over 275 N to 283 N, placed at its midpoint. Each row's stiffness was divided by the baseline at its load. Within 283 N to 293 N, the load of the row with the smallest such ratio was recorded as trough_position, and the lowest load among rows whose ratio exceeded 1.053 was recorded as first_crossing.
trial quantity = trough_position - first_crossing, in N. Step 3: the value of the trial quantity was -2 N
